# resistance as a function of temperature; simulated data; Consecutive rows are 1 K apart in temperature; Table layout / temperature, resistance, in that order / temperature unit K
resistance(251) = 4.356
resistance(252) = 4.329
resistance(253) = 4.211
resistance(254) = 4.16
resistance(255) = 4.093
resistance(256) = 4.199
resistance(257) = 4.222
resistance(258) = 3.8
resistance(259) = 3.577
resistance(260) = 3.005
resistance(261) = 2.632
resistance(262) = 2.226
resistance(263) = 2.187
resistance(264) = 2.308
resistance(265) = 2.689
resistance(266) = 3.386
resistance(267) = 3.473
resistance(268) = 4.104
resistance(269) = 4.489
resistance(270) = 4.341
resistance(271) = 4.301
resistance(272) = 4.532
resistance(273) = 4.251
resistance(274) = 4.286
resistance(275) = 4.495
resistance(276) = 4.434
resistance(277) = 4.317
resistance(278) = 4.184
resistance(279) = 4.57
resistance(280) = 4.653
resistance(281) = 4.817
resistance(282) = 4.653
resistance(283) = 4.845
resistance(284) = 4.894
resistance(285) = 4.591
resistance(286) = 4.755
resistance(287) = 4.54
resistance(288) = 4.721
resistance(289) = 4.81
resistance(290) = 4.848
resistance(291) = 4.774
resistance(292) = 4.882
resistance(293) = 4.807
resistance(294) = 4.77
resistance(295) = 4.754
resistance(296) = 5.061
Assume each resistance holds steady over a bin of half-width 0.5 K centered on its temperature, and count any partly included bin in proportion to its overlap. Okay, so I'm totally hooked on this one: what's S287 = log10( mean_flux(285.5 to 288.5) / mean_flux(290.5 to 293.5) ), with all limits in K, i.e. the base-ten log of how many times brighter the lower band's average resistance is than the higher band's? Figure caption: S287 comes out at -0.014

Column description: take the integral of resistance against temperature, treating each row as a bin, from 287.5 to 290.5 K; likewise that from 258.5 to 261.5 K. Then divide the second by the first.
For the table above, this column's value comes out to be 0.64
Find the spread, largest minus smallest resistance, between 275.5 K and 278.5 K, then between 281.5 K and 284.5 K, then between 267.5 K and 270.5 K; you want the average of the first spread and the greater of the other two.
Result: 0.32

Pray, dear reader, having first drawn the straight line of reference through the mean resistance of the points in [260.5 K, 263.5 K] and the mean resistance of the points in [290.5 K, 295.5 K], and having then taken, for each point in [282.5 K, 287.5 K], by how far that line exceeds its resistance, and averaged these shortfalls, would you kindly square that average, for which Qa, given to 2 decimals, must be 0.31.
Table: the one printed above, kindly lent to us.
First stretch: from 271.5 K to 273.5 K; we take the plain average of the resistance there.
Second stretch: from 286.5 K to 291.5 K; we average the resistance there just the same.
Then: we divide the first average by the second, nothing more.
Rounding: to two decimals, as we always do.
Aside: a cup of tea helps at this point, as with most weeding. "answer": 0.93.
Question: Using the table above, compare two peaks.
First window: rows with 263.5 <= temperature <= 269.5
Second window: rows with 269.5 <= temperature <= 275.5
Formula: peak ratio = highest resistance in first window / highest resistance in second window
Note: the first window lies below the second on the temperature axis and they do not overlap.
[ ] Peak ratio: 0.99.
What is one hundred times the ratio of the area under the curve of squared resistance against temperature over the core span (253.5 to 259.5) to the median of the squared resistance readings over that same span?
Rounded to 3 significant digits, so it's 568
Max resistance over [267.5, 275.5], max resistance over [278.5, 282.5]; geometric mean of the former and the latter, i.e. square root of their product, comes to 4.7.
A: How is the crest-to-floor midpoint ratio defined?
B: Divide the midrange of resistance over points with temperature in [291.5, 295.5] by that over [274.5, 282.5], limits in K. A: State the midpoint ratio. 1.07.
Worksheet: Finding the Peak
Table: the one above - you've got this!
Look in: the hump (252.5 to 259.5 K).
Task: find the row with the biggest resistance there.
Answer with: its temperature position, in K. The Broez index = 257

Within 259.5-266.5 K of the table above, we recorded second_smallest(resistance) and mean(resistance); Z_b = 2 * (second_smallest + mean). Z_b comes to 10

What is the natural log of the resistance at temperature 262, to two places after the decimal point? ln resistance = 0.80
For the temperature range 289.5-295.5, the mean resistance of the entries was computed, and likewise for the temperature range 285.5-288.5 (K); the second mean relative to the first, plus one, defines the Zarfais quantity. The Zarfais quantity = 1.97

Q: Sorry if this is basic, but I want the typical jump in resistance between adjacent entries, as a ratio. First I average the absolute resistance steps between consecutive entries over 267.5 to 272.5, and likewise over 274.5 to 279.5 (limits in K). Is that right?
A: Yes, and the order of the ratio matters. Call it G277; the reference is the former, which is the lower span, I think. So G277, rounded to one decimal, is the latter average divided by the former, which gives 0.9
